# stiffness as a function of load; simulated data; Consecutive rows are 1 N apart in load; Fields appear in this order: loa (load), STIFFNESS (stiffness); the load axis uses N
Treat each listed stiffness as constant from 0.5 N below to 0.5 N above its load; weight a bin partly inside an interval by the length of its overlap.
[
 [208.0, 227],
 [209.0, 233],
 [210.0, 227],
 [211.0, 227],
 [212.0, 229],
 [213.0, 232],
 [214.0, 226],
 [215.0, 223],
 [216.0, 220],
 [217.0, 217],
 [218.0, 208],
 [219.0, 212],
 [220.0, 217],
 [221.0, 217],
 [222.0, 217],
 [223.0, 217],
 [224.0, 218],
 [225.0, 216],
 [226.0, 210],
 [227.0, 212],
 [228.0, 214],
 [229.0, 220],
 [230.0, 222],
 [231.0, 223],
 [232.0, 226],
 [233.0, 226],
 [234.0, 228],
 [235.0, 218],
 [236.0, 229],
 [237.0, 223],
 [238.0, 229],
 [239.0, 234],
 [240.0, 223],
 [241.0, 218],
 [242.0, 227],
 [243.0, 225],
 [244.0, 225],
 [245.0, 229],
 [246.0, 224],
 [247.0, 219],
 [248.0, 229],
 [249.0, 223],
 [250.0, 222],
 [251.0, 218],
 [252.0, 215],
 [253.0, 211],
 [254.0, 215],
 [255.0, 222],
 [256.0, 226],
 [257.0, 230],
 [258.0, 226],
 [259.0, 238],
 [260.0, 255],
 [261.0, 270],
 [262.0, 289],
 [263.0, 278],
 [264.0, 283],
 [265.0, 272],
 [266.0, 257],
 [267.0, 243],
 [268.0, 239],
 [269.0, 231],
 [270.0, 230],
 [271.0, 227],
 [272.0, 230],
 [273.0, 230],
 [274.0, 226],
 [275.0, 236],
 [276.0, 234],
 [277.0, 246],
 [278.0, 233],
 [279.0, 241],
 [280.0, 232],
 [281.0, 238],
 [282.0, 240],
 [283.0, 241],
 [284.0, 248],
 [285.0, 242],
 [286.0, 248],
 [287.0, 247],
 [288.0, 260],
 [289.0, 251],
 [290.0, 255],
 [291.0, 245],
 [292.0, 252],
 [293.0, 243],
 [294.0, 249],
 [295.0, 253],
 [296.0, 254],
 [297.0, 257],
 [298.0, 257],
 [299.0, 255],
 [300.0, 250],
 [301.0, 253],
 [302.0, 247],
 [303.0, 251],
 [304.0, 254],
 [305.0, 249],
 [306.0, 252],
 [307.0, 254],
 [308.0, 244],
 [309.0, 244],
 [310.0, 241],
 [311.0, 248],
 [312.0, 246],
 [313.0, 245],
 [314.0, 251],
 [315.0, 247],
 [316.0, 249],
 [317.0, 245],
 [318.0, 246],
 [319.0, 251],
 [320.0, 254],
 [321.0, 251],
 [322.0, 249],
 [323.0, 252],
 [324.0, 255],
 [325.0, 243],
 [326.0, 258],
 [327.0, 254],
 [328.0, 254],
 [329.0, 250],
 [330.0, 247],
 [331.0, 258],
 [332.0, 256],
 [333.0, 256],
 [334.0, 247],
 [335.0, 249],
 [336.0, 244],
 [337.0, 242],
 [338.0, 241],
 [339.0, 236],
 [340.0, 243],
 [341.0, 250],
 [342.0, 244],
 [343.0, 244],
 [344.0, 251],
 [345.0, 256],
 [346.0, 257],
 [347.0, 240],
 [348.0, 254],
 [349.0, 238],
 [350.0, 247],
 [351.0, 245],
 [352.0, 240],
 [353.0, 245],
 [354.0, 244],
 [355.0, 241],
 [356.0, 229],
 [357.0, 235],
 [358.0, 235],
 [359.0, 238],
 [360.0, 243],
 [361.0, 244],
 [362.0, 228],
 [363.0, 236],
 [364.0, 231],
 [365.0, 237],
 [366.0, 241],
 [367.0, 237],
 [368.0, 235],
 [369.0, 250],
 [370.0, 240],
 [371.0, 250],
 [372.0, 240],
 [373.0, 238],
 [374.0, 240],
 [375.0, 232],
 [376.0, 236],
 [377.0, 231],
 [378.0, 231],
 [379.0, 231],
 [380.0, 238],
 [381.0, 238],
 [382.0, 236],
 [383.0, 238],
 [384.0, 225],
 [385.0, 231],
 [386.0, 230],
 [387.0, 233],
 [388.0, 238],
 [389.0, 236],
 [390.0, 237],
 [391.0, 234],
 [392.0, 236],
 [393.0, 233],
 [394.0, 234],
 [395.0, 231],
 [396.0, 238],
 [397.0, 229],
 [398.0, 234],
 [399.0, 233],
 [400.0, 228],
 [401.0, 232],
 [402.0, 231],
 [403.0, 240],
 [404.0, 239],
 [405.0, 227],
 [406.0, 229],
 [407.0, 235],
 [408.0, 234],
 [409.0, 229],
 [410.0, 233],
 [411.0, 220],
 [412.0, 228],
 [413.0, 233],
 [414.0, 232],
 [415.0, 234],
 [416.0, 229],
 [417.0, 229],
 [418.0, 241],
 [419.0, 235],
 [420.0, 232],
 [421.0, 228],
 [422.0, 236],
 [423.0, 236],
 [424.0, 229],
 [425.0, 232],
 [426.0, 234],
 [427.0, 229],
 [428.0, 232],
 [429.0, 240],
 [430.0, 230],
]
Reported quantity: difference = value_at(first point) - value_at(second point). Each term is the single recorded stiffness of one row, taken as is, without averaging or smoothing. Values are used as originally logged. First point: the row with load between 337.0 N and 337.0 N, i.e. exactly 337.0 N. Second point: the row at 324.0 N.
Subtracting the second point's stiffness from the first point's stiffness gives -13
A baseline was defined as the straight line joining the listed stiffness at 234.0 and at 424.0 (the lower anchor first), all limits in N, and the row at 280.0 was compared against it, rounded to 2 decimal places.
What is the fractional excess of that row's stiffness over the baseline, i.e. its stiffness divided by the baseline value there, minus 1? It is 0.02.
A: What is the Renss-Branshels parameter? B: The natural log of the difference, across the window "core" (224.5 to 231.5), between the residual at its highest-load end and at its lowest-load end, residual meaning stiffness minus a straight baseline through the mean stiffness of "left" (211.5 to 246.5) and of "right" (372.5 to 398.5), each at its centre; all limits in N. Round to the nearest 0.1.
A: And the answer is 1.9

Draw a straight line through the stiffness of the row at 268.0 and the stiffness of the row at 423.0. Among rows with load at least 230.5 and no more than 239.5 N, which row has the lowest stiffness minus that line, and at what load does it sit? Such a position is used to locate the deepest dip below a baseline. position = 235.0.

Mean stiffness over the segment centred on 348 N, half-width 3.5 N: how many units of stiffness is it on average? 248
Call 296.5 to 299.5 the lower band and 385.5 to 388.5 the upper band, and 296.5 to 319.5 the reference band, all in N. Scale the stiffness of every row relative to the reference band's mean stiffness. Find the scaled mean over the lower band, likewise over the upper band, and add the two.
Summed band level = 1.96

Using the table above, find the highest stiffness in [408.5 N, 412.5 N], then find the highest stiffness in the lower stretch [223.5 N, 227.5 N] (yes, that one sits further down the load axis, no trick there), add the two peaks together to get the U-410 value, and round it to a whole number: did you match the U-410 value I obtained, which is 451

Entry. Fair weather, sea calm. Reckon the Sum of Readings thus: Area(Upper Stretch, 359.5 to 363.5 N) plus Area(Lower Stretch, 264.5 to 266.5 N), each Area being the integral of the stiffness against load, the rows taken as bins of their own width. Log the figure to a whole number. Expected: 1480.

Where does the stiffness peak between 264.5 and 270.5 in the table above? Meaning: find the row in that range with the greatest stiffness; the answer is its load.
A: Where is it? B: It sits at 265.0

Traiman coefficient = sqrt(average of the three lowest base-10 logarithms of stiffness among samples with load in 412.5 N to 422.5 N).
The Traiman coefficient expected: 1.54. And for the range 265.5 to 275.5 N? 1.54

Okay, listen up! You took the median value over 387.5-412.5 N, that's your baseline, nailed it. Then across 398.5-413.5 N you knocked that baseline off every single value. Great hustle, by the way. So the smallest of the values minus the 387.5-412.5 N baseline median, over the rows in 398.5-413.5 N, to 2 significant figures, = -13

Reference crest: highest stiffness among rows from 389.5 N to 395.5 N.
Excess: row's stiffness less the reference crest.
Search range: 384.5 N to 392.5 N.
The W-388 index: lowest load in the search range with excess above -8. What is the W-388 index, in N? 385.0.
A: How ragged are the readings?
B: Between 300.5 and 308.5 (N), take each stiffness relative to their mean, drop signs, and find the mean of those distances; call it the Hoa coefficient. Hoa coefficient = 2.9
